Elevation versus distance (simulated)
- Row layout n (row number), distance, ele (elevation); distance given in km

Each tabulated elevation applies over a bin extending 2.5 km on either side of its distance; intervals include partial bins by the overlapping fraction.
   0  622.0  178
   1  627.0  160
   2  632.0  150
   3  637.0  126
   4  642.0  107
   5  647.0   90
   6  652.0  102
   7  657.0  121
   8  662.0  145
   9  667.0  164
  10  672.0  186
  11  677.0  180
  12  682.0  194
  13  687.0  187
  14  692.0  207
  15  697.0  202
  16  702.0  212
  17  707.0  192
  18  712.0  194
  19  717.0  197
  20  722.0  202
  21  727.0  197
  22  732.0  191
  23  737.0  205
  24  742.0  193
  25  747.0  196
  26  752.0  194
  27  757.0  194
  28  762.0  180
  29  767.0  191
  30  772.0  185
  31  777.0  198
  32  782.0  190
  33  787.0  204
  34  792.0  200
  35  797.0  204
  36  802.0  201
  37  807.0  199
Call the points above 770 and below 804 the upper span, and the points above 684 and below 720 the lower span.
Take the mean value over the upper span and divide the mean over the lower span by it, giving 1.0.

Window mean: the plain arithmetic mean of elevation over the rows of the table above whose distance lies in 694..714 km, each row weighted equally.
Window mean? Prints 200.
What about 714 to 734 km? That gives 197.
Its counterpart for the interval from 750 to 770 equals 190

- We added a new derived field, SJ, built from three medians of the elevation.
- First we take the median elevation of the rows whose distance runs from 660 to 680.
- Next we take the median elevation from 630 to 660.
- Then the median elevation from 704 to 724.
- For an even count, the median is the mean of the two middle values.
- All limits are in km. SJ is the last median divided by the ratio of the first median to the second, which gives 130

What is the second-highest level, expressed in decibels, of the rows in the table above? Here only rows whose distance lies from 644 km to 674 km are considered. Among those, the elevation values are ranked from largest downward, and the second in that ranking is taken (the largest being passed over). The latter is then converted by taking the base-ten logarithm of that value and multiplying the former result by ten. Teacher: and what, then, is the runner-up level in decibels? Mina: 22.1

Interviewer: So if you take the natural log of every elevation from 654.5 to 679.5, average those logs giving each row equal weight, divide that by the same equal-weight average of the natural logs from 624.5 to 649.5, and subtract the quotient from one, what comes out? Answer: -0.050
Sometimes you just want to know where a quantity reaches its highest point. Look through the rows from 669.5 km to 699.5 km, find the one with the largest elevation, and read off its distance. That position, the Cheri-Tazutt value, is 692.0 km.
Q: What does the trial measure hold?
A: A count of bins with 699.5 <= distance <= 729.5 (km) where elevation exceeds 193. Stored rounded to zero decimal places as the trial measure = 5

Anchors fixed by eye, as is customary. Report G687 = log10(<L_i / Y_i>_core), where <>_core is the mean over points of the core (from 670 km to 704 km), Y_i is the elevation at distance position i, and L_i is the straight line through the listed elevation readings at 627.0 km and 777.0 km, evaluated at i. -0.046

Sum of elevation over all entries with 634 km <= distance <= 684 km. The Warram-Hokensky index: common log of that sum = 3.15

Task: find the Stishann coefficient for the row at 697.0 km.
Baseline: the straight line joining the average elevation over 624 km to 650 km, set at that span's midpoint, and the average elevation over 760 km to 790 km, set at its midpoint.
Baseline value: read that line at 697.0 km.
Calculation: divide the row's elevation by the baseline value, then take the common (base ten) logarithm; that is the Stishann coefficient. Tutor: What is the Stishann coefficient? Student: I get 0.115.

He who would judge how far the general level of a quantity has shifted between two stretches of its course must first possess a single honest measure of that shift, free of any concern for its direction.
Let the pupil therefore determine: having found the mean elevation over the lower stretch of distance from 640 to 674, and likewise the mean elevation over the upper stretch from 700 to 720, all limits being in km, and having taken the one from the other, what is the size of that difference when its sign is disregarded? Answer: 68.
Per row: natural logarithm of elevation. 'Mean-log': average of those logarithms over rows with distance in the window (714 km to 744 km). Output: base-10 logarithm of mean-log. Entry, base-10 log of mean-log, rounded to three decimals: 0.723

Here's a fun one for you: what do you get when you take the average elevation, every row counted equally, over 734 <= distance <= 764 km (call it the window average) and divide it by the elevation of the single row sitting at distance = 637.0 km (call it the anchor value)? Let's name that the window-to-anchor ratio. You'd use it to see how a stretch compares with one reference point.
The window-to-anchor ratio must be 1.54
